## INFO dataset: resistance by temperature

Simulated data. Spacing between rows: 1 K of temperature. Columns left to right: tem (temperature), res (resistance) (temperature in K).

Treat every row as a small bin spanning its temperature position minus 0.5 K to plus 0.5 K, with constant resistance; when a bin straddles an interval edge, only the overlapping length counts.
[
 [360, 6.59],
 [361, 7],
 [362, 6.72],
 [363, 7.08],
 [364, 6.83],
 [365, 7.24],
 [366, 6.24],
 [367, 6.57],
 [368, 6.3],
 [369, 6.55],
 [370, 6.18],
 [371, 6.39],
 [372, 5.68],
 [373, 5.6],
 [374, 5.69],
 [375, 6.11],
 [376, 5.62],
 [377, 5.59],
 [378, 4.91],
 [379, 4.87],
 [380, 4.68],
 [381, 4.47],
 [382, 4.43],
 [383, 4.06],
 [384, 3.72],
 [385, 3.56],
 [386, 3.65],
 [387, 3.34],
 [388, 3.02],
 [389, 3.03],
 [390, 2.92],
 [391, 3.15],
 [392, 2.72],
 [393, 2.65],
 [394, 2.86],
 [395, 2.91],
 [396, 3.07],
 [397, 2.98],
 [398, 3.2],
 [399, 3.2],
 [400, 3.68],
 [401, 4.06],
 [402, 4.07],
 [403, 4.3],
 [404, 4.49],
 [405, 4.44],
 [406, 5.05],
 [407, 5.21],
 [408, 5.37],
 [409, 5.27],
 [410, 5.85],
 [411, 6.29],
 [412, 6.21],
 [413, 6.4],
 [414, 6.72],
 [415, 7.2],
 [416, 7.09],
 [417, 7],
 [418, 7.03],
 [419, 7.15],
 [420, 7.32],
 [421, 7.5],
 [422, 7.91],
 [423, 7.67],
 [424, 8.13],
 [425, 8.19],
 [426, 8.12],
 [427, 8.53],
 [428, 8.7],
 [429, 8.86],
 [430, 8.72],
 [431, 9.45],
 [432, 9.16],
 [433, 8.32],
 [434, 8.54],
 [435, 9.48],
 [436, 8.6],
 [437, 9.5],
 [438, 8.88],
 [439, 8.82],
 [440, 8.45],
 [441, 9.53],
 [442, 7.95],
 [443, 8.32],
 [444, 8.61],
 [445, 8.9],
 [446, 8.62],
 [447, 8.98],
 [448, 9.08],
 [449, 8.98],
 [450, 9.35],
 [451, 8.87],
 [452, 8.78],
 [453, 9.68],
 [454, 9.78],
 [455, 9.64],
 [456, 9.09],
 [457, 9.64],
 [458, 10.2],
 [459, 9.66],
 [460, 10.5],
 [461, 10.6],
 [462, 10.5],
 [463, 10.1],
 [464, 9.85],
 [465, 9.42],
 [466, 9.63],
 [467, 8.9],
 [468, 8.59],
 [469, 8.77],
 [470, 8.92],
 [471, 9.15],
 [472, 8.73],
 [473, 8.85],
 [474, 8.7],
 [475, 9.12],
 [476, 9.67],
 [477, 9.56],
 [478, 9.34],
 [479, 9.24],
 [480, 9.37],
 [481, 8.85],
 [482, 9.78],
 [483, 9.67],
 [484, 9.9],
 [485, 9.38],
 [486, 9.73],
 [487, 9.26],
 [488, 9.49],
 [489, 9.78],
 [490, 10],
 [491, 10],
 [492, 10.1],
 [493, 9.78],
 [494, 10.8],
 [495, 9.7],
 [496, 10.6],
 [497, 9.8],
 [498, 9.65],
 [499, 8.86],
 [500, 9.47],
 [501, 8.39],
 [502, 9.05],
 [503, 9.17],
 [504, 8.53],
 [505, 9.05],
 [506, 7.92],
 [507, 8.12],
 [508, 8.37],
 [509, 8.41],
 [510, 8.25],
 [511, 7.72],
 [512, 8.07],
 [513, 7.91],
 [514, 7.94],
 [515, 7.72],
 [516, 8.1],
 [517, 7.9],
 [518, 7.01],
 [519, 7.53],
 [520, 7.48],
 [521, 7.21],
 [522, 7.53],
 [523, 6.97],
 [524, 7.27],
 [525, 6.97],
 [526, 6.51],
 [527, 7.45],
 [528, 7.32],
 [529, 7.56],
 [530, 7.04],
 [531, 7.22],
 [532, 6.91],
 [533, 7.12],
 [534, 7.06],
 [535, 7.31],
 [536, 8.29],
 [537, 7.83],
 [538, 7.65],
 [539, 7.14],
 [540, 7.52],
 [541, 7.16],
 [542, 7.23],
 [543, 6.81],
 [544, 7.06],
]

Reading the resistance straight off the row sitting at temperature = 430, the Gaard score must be 8.72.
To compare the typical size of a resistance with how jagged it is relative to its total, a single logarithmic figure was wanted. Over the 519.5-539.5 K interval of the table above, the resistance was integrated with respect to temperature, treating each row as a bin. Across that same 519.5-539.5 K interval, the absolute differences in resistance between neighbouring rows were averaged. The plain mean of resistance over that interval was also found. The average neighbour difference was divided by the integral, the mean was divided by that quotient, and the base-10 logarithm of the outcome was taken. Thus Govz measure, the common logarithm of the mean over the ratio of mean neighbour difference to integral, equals 3.4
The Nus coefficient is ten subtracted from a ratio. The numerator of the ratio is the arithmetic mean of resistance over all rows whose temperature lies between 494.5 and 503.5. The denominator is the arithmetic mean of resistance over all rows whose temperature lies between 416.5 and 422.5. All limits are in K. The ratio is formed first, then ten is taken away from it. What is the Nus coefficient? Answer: -8.71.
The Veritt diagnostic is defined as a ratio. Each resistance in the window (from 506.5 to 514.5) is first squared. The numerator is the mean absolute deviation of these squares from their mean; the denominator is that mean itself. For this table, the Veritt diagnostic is 0.05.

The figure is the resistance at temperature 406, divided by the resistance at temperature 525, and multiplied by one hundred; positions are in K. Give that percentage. 72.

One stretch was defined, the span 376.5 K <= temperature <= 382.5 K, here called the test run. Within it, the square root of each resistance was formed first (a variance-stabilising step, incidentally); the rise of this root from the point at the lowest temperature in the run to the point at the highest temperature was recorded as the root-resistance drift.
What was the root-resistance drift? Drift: -0.26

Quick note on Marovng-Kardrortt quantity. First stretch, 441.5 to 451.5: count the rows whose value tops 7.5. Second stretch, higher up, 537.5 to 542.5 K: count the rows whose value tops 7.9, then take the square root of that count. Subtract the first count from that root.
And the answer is -10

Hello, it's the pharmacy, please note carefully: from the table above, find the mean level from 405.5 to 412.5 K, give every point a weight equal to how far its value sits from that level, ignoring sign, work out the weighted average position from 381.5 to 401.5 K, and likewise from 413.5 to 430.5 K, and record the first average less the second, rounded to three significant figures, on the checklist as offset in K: -31.6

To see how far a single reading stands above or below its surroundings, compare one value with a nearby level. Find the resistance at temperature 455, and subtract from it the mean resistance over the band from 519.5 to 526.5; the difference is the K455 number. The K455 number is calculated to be 2.5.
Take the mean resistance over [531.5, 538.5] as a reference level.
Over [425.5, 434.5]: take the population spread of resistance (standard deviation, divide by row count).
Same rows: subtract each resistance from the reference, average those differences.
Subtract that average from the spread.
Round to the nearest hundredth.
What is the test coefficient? 1.64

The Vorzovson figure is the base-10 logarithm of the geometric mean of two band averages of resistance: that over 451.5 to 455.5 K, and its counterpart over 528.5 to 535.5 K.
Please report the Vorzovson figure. 0.92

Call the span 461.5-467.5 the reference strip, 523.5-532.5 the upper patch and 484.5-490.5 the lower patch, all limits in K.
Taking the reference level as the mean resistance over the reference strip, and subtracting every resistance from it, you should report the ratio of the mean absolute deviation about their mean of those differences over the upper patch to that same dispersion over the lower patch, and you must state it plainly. 1.09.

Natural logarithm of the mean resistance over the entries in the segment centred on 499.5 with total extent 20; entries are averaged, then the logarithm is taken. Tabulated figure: 2.23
